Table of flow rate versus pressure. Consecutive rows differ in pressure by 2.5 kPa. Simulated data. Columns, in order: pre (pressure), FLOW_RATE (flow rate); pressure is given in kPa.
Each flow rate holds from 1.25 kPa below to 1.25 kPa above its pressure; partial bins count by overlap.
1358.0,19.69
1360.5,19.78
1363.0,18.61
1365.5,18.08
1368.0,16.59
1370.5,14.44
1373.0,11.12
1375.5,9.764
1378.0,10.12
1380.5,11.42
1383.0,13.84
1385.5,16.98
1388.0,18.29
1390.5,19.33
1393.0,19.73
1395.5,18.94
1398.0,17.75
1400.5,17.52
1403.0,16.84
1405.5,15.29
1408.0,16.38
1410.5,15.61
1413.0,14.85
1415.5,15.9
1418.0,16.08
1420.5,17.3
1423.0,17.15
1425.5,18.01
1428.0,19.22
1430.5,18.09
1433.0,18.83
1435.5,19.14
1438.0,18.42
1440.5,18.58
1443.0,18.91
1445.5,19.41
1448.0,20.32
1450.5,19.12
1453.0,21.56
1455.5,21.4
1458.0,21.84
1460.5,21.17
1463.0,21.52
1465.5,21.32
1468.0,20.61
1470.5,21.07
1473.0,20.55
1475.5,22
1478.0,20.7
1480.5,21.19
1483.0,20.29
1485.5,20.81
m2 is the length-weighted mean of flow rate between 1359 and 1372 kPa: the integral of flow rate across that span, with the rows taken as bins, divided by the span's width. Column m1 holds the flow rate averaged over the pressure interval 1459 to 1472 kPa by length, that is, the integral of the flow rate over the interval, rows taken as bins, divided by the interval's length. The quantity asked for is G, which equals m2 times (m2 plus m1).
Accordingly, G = 672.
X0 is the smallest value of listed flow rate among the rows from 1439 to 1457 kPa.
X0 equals 18.58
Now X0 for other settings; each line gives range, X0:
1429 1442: 18.09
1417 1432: 16.08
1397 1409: 15.29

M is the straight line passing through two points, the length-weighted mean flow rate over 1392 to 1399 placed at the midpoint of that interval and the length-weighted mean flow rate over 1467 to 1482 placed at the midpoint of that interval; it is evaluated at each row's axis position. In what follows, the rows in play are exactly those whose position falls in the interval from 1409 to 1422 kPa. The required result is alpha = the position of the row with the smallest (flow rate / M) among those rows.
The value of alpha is 1413.0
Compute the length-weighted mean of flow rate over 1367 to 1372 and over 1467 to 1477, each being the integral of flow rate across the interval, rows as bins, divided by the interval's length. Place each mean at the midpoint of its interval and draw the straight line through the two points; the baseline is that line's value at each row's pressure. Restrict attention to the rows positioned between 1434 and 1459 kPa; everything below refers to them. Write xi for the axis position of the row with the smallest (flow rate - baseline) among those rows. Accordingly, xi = 1450.5 kPa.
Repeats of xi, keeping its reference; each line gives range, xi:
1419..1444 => 1423.0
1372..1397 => 1375.5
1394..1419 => 1413.0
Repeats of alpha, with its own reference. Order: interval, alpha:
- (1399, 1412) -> 1405.5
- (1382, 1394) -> 1383.0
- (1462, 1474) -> 1473.0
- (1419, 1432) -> 1423.0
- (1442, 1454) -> 1443.0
